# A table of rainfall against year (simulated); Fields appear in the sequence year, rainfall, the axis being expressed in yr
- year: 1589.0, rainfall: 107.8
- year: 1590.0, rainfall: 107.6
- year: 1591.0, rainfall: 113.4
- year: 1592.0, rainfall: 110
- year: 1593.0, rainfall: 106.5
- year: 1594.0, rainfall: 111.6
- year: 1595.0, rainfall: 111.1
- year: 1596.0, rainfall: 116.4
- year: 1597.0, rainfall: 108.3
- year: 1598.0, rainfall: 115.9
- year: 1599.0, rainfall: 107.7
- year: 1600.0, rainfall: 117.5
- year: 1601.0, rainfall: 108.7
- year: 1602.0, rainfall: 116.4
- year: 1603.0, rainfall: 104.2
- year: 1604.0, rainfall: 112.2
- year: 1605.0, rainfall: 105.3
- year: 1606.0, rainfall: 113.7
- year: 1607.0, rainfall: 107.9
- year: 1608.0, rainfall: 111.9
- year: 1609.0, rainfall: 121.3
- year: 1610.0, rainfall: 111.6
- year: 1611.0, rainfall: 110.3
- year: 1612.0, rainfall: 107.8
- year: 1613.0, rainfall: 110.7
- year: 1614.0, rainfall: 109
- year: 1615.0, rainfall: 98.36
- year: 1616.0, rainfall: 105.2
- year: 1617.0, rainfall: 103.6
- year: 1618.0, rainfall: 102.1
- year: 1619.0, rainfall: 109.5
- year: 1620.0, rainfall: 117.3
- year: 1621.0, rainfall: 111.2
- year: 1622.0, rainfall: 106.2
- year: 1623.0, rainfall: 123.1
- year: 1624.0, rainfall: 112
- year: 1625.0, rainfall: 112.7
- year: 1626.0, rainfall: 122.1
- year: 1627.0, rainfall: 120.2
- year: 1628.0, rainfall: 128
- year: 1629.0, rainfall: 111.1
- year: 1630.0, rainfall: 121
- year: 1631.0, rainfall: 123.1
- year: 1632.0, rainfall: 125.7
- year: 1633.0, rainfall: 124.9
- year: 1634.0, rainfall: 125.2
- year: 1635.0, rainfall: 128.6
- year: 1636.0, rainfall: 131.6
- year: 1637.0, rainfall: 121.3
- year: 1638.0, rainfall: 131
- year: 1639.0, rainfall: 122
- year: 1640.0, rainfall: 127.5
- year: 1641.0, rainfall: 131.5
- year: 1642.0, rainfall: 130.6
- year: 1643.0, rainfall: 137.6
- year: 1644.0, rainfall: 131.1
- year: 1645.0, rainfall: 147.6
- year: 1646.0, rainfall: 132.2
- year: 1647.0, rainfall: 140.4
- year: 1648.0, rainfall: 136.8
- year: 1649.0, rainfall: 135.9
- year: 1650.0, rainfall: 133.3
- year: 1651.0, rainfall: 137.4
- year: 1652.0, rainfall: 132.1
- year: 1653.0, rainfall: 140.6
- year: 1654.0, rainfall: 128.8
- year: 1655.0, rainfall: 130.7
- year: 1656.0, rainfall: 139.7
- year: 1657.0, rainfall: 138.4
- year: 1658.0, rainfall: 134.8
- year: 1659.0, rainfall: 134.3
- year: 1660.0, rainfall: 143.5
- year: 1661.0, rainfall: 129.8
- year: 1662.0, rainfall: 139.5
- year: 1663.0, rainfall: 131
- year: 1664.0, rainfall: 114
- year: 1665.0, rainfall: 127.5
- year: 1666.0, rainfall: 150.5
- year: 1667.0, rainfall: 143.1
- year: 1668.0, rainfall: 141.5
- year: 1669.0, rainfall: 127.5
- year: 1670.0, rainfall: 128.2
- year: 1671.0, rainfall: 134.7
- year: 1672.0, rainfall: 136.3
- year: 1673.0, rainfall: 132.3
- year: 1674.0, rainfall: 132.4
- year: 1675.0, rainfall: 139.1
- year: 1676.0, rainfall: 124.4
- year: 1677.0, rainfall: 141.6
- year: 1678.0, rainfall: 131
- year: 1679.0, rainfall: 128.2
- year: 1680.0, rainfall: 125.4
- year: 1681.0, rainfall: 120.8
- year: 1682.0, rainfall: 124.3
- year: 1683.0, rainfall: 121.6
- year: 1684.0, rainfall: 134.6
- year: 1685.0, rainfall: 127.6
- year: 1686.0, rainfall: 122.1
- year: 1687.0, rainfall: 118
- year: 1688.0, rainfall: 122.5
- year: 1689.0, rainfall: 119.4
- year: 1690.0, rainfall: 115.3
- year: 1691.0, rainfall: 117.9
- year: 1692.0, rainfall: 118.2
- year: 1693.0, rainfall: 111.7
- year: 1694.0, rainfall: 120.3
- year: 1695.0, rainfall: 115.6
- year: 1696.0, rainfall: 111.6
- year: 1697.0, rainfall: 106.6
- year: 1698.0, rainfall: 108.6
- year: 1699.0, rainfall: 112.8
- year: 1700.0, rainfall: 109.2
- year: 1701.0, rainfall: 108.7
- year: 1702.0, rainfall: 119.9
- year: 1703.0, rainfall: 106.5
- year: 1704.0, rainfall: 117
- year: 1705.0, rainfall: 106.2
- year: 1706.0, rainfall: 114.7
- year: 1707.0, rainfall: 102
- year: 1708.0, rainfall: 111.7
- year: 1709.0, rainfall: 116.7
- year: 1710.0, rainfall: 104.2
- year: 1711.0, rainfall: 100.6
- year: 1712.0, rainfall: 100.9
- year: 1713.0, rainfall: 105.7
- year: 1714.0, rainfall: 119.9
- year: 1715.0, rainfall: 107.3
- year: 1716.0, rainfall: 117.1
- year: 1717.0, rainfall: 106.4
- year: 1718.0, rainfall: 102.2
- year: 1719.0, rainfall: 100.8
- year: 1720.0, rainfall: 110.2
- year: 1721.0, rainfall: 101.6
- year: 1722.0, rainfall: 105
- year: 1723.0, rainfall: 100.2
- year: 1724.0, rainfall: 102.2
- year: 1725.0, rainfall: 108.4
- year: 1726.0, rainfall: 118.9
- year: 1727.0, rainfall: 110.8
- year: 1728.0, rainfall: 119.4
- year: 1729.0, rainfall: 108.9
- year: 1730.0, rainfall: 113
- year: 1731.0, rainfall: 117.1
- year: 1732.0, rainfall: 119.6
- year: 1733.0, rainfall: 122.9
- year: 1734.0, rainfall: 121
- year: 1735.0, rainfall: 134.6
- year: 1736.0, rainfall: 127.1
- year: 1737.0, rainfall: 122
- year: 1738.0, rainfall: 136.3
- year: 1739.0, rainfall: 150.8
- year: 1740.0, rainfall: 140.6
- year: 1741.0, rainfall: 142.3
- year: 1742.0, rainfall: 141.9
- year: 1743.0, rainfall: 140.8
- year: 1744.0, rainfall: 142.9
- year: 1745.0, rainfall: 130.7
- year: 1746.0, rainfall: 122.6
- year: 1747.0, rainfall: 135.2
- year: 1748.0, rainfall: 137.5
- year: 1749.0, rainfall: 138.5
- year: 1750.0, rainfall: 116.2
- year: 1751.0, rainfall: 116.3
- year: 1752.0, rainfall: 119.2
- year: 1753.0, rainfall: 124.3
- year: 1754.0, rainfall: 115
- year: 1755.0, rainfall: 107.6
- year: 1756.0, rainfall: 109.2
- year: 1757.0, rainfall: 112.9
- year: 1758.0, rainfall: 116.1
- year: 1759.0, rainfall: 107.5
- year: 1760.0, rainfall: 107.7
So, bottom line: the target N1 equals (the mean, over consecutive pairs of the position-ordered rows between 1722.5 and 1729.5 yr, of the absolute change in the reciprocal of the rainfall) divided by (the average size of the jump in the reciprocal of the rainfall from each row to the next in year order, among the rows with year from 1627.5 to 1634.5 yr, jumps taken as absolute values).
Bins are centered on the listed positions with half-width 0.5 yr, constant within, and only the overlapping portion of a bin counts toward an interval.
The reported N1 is 1.6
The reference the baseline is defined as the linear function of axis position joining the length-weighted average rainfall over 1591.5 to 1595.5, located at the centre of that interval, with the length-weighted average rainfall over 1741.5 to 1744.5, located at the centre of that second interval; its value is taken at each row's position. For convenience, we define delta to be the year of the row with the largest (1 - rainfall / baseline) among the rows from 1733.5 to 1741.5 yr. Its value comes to 1734.0 yr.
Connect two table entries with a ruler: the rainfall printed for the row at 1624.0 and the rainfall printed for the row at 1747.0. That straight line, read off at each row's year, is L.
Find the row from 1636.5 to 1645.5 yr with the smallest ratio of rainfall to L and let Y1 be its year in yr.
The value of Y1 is 1637.0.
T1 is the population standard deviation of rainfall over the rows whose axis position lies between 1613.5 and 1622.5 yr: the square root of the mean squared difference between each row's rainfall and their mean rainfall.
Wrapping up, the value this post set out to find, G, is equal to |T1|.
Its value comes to 5.2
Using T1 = 5.2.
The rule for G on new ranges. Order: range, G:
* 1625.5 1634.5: 4.6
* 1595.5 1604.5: 4.6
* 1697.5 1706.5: 4.6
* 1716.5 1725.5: 3.4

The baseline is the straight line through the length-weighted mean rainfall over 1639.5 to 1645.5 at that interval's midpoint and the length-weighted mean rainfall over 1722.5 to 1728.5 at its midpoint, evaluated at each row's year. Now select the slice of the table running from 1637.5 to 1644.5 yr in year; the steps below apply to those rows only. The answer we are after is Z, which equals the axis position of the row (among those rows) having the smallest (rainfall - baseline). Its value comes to 1639.0 yr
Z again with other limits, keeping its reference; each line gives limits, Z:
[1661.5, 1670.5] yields 1664.0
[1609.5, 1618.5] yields 1615.0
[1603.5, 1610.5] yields 1605.0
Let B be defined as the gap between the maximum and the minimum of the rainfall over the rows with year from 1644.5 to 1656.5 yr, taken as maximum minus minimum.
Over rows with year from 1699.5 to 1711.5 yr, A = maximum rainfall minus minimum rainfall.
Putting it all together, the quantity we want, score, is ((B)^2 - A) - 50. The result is 284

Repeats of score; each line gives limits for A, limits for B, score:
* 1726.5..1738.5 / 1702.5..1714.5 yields 295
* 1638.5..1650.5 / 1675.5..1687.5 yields 481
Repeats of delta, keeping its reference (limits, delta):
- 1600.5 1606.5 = 1603.0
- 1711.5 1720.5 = 1719.0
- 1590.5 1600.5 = 1599.0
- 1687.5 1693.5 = 1693.0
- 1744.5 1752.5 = 1751.0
